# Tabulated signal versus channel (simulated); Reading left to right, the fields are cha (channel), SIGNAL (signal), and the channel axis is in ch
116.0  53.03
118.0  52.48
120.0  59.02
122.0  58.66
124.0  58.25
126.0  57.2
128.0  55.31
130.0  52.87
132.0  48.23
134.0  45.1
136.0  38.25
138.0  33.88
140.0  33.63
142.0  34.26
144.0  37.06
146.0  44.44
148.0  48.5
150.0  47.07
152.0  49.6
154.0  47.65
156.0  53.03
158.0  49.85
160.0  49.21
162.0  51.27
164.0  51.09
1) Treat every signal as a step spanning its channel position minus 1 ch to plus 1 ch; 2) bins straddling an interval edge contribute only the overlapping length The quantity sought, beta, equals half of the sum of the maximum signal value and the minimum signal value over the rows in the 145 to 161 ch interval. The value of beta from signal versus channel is 49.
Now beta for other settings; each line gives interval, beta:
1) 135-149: 41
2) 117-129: 56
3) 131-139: 41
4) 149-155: 48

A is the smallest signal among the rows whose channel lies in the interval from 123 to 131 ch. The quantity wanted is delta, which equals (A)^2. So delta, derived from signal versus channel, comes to 2795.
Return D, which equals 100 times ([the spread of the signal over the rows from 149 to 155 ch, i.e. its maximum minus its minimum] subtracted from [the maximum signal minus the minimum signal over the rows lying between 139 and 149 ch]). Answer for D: 1234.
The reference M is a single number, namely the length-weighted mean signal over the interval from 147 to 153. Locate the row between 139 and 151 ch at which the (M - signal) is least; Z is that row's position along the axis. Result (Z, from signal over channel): 148.0 ch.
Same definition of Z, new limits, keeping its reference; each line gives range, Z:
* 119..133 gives 120.0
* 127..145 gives 128.0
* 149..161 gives 156.0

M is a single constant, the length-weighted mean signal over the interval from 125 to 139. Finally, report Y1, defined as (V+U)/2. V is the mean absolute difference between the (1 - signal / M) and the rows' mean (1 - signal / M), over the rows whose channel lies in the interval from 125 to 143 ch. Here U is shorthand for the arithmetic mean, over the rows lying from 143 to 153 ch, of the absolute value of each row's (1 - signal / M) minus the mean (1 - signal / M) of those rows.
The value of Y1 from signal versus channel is 0.126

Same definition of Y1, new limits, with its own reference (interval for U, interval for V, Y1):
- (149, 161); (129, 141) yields 0.086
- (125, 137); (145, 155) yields 0.074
